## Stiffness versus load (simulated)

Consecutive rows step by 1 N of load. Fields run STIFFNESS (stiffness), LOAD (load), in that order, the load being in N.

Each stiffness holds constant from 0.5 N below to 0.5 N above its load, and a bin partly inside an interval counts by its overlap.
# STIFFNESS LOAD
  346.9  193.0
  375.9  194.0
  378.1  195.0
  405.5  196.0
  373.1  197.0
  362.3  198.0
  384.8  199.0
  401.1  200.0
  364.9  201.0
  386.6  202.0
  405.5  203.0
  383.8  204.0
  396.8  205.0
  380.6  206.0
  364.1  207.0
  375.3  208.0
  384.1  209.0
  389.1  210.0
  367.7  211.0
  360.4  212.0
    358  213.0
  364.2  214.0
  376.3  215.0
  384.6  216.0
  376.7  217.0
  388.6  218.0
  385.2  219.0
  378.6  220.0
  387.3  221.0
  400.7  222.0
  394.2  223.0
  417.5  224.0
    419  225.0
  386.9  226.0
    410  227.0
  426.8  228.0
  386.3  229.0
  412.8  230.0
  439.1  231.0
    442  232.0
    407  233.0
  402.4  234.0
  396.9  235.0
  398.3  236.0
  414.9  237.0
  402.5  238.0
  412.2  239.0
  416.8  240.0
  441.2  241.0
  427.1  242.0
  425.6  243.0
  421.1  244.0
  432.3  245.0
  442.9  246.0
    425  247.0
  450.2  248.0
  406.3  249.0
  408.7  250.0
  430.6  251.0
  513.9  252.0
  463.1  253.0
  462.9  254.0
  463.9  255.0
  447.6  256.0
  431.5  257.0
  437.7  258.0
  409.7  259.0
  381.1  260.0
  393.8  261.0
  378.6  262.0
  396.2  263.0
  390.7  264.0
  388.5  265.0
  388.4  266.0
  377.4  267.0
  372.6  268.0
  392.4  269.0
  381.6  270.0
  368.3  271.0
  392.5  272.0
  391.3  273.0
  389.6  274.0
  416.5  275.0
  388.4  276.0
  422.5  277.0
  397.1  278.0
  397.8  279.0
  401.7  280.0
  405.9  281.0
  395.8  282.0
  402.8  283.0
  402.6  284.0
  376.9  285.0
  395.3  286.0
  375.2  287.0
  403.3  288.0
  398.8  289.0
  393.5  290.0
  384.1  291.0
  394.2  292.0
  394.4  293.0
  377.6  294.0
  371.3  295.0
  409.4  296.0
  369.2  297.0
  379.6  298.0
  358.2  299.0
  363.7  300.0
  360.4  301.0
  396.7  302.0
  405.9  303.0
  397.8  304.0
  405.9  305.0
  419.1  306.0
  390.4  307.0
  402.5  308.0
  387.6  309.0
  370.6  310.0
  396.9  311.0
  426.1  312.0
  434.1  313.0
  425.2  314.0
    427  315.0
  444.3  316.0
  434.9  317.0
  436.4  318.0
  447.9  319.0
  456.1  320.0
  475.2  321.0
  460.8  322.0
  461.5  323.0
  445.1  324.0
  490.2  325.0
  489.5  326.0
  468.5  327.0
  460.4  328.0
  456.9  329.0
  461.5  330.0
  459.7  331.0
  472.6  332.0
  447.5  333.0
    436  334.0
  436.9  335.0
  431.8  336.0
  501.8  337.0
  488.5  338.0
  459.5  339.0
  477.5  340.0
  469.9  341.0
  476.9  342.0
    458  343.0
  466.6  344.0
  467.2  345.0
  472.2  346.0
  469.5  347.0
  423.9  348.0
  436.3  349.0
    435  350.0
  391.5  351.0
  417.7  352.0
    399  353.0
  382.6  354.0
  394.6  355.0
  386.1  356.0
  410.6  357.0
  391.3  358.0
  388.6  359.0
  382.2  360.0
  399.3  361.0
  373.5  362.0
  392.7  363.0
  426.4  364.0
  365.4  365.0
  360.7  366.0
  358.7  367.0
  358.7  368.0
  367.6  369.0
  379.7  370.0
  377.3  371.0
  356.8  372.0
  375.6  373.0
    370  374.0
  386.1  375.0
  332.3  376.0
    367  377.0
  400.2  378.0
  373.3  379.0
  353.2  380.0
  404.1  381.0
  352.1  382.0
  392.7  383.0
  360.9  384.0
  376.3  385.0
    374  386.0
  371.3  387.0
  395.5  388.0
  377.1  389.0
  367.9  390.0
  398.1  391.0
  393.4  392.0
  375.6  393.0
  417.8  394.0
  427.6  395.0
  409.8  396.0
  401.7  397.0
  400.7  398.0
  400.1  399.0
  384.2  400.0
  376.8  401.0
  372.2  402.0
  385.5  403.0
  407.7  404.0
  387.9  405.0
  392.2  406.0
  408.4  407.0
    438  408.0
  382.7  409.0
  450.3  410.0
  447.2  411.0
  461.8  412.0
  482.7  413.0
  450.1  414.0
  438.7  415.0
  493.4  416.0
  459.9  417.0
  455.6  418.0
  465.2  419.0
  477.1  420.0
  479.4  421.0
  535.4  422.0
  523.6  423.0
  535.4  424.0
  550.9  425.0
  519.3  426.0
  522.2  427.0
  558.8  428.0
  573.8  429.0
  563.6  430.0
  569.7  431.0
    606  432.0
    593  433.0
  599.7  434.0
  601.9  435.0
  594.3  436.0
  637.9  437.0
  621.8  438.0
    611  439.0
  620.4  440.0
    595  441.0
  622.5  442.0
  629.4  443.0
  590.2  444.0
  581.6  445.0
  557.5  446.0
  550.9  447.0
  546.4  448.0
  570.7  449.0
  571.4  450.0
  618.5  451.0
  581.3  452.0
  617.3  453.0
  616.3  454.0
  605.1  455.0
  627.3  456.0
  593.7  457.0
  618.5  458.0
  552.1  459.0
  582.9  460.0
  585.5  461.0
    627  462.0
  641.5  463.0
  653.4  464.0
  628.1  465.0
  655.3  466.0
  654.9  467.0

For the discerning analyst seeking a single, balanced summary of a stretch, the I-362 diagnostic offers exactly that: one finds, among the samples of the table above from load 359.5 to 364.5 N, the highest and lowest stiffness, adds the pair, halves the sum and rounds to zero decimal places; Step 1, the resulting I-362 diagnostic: 400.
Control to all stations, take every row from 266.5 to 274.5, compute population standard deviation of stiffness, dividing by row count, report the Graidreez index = 9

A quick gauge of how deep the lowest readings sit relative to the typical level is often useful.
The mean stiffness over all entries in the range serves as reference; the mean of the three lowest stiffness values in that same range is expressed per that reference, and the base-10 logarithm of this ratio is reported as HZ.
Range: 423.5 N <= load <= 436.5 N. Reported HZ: -0.034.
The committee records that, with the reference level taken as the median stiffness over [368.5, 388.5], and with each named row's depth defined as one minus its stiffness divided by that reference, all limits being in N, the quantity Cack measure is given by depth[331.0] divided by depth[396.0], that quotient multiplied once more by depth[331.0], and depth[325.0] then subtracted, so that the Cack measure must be -0.24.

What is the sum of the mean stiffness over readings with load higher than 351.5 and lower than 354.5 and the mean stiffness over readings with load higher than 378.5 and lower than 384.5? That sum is 772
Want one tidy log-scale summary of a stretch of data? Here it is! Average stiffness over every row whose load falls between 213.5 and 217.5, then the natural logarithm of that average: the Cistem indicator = 5.93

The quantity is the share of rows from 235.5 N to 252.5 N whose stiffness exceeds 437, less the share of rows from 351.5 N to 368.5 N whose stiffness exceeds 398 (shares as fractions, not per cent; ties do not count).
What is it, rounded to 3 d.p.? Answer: -0.059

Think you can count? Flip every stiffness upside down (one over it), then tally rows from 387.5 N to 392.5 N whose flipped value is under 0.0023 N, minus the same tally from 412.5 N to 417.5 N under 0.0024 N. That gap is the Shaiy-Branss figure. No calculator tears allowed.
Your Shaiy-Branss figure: -5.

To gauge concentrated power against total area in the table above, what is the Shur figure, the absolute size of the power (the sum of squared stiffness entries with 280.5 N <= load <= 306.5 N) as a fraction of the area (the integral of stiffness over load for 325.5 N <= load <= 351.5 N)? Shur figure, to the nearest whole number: 332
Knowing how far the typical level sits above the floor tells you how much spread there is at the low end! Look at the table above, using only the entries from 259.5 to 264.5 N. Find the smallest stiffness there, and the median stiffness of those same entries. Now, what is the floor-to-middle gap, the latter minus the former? 12.1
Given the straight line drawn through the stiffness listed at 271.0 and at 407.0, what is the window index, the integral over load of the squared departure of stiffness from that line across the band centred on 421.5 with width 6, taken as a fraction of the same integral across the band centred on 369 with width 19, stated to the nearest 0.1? 3.1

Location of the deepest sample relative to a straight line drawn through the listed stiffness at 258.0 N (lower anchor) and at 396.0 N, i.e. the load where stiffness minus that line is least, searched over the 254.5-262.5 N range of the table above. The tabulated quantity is 262.0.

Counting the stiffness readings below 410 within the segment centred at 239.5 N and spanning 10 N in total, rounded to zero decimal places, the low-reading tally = 3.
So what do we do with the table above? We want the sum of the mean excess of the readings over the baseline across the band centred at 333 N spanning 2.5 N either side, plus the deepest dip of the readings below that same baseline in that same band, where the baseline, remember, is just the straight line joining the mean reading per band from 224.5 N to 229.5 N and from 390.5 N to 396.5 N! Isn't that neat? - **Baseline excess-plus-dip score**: 15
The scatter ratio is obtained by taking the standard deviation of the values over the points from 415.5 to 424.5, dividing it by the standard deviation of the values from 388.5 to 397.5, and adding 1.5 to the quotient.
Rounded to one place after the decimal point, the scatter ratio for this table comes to 3.1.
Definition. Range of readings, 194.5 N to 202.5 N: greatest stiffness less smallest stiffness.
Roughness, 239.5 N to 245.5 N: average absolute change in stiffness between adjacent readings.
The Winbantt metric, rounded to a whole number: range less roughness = 32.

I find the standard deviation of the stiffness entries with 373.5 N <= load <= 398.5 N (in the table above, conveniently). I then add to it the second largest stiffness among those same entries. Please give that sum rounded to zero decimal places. 440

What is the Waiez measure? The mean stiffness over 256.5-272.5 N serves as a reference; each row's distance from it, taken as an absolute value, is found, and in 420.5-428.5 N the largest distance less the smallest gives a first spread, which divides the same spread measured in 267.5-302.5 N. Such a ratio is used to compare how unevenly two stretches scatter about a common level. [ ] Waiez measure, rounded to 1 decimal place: 0.4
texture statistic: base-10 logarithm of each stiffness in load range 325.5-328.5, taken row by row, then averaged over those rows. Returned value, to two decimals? 2.67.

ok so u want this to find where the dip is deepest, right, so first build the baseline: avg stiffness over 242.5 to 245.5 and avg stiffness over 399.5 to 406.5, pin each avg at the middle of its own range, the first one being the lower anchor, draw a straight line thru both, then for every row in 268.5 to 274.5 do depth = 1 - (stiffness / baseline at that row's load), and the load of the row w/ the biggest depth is 271.0 N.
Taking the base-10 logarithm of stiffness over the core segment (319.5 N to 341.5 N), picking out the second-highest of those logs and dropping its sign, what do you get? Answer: 2.69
